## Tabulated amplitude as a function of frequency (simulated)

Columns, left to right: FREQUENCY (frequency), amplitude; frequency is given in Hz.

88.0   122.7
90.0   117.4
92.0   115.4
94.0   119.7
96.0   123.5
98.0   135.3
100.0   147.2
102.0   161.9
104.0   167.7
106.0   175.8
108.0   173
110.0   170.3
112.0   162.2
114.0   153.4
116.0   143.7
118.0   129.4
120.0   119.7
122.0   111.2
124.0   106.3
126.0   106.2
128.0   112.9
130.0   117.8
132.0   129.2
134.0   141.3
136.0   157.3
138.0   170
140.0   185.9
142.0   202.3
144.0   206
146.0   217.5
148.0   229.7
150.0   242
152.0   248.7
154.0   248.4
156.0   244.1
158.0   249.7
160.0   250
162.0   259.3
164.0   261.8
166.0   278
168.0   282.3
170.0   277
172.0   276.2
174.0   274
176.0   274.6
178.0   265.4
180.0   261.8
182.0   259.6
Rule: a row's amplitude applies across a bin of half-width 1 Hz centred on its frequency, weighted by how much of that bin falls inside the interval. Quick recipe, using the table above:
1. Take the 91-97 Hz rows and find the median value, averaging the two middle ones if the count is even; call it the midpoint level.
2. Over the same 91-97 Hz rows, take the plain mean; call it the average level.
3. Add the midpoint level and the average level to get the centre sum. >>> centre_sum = 239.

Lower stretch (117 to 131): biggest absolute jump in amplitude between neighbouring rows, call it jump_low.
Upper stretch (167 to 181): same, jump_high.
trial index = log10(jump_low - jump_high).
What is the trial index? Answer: -0.3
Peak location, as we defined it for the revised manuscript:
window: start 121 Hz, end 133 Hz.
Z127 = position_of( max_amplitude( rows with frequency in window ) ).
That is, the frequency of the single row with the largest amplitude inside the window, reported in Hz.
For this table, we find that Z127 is 132.0 Hz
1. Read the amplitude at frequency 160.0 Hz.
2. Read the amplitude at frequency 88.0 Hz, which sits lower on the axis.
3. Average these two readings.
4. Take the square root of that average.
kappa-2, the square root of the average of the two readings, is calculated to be 13.7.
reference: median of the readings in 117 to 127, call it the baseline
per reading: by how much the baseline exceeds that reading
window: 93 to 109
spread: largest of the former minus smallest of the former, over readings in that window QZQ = 56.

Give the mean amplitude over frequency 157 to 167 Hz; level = 260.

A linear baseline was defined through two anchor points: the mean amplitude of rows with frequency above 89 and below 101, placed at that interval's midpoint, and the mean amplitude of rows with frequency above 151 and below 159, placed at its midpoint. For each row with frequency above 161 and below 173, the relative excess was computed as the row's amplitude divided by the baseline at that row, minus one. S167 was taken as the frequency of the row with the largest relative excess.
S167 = 168.0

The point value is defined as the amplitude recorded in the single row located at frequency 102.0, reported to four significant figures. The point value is 161.9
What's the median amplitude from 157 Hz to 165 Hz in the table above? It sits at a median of 255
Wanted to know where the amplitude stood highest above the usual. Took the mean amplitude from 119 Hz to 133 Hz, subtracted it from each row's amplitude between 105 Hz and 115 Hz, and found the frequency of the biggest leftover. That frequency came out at 106.0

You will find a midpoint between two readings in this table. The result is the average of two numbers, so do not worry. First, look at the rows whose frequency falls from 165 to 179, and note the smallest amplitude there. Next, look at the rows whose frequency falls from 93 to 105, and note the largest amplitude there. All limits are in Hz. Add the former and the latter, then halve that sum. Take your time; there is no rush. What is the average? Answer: 217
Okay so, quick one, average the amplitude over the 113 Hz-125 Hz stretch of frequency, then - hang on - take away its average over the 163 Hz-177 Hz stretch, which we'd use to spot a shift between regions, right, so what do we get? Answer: -148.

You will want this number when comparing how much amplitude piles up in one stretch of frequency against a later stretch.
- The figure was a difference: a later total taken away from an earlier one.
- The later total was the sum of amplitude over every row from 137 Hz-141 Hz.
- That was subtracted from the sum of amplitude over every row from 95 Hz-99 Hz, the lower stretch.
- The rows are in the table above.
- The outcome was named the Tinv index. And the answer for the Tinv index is -97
